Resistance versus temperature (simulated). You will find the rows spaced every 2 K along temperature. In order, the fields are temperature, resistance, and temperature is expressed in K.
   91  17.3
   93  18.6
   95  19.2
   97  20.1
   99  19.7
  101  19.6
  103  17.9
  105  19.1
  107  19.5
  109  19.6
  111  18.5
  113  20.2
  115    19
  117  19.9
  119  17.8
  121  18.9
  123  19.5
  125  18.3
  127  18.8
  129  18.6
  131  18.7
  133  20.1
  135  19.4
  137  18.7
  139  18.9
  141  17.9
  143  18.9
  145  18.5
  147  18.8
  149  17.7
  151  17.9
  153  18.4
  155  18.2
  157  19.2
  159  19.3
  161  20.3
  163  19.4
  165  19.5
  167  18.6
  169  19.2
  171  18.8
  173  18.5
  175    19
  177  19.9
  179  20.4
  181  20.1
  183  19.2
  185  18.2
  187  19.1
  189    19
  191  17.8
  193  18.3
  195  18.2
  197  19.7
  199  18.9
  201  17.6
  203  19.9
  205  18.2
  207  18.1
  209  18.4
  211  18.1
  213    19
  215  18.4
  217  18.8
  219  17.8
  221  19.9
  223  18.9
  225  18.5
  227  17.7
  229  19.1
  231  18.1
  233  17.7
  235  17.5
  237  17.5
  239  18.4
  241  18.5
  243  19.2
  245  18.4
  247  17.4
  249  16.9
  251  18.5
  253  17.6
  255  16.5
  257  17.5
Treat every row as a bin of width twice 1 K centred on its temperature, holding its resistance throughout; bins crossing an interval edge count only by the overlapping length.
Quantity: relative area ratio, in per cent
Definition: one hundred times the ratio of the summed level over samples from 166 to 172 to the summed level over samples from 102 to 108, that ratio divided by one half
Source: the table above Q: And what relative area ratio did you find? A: 200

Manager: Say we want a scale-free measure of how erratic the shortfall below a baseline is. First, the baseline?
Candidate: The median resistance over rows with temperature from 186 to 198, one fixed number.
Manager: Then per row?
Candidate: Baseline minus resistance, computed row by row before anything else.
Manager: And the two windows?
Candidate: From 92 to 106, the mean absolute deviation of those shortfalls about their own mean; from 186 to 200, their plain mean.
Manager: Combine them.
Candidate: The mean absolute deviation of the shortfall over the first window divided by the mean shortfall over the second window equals -8.5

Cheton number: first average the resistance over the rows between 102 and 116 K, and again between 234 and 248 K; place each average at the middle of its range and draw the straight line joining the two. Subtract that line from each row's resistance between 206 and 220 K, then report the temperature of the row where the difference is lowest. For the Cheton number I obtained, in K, 219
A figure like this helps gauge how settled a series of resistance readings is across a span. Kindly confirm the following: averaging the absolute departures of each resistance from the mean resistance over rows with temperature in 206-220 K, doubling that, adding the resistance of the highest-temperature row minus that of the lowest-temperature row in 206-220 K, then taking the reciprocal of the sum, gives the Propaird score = 3.0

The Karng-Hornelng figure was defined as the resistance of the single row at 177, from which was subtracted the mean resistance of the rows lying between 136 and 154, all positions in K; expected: 1.5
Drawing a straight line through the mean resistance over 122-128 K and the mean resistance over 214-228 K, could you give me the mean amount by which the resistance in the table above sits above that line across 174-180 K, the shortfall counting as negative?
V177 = 1.1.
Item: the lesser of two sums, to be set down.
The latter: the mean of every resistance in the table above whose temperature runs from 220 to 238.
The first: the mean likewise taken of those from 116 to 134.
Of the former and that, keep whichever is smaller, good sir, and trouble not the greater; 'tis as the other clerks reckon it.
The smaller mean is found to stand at 18.3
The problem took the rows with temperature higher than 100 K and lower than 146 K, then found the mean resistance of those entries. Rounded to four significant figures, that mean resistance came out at 18.97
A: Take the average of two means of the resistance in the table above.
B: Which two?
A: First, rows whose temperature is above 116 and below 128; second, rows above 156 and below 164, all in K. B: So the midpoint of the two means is 19.2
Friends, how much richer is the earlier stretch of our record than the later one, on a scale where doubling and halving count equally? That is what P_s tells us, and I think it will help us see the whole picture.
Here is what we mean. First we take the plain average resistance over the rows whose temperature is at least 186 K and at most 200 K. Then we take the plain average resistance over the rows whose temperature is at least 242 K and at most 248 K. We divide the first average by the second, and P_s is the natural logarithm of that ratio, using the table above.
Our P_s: 0.02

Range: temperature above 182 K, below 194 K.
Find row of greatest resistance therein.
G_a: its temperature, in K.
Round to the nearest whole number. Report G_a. 183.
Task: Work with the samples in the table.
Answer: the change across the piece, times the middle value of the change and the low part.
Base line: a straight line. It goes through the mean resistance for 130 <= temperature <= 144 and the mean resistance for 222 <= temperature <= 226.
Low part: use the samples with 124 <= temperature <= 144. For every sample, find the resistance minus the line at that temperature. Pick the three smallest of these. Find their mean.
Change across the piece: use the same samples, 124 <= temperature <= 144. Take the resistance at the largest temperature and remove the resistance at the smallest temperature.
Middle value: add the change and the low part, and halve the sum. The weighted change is 0.0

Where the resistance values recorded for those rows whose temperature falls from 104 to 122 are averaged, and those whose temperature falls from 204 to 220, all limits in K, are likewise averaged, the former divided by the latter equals 1.04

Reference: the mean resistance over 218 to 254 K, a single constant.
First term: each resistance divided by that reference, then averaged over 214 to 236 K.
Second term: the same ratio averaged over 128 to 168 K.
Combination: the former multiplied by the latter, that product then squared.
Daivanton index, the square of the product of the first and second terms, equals 1.096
